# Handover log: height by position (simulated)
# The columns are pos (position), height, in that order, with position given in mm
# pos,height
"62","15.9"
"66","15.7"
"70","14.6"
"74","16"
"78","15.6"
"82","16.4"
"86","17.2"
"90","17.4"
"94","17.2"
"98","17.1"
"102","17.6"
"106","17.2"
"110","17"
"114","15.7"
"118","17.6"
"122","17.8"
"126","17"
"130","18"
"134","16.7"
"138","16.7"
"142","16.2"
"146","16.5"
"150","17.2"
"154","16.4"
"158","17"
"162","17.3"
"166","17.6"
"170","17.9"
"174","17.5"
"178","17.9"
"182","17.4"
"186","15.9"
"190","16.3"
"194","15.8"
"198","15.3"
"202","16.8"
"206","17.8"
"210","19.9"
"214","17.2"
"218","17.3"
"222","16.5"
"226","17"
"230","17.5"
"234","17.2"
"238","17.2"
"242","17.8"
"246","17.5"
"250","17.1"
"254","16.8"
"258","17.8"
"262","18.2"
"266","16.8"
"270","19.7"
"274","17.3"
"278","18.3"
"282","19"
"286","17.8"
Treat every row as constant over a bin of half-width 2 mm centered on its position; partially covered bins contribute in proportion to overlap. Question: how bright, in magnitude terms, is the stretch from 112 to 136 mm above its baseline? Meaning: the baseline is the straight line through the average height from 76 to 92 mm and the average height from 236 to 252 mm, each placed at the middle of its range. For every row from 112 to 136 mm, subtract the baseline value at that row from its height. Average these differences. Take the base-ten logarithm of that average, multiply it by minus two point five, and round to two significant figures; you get 1.3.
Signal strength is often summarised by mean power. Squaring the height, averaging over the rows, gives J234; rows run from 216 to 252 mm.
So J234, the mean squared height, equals 297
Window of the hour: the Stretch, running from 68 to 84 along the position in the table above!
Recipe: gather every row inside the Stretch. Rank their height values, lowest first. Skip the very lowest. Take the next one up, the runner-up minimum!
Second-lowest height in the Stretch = 15.6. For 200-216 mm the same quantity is 17.2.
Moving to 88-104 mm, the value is 17.2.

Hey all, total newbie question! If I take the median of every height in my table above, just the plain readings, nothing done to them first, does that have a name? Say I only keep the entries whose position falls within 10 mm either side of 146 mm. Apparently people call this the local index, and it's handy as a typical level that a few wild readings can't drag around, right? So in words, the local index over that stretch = 16.5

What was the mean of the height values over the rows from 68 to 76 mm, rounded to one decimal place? 15.3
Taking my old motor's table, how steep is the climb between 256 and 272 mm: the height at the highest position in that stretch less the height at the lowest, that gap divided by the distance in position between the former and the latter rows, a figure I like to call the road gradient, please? 0.16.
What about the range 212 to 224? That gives -0.09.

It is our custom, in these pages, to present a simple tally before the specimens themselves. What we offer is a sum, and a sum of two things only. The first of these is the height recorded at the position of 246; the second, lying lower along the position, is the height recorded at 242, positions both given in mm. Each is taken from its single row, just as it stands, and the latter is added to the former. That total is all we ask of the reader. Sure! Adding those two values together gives 35.3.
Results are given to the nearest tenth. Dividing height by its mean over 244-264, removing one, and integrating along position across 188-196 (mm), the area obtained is -0.7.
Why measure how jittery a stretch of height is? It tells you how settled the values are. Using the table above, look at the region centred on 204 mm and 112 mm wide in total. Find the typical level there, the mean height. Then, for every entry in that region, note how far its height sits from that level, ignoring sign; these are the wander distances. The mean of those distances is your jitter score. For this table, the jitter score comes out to 0.57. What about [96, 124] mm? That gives 0.47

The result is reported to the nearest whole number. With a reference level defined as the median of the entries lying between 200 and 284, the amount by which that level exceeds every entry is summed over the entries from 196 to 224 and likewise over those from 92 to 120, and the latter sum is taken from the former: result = -1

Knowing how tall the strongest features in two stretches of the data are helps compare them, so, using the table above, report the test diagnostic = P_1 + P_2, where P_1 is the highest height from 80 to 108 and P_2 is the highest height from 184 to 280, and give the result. 37.50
